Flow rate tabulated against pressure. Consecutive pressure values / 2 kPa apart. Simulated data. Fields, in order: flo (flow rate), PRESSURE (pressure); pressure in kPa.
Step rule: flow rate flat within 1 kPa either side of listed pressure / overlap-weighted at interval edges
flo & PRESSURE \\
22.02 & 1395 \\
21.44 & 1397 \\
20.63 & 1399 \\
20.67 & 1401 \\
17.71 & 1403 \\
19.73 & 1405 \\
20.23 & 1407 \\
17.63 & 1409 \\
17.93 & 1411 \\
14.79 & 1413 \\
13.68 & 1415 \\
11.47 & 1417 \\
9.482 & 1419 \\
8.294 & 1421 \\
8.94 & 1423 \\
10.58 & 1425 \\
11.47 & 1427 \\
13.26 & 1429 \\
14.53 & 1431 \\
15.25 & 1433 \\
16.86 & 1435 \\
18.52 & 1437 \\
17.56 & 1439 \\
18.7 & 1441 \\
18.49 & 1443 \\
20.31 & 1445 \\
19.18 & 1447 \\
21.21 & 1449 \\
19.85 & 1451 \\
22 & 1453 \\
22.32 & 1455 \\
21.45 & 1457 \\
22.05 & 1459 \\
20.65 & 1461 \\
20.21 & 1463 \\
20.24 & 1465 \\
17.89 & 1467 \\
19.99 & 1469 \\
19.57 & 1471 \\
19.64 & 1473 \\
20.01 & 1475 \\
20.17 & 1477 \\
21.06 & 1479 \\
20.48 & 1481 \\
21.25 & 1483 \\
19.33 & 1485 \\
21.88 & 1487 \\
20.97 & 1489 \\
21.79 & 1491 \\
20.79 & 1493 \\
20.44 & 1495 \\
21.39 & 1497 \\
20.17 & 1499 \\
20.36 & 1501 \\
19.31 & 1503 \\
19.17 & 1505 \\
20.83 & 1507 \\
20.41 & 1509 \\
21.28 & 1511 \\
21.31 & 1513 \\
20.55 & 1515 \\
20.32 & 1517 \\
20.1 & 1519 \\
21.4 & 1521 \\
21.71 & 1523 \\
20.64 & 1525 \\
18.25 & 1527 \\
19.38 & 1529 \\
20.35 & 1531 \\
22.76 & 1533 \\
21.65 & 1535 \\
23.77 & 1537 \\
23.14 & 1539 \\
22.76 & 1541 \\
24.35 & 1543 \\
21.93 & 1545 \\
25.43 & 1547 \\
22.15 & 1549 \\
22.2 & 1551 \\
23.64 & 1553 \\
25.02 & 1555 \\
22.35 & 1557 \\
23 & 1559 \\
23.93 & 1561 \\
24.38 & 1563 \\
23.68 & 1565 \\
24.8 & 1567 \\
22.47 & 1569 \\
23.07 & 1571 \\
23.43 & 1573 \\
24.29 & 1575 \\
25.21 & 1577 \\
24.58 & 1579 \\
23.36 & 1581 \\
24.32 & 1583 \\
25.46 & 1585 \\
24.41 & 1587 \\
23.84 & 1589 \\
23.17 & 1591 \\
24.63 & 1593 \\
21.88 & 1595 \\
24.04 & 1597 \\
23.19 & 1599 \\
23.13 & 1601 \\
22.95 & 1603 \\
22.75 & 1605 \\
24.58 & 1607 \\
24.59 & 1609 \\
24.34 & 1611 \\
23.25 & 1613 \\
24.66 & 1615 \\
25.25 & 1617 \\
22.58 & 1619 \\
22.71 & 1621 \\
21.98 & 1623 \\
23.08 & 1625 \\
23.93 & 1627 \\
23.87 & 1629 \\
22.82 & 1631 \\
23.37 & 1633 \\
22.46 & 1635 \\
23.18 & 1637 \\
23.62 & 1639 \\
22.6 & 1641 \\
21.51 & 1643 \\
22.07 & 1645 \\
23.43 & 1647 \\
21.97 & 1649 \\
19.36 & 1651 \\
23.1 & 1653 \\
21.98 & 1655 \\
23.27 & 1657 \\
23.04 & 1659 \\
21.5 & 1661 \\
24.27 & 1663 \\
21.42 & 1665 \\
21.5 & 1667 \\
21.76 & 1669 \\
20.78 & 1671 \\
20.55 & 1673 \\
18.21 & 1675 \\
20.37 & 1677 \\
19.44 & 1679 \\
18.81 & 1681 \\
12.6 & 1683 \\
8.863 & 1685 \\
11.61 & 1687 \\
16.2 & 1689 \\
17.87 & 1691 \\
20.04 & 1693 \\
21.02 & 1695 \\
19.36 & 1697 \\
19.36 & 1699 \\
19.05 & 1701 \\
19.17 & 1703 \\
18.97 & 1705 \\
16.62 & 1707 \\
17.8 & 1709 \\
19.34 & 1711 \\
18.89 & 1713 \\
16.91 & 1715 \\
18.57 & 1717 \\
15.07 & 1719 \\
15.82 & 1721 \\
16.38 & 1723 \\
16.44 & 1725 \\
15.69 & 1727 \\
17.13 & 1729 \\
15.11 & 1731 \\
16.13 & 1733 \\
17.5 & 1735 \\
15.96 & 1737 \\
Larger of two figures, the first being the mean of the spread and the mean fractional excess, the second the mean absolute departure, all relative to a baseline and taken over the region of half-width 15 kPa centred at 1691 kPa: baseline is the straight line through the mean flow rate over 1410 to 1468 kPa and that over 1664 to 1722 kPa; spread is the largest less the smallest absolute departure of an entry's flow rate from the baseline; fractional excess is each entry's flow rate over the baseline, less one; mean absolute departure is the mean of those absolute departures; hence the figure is 4.47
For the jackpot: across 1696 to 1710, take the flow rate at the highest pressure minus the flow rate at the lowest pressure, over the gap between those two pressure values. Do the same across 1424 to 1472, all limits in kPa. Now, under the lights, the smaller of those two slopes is -0.13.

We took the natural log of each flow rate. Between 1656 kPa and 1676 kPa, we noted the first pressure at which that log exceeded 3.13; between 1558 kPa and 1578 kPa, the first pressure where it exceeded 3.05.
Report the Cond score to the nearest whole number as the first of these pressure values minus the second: 98 kPa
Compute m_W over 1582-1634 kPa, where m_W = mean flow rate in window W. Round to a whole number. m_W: 24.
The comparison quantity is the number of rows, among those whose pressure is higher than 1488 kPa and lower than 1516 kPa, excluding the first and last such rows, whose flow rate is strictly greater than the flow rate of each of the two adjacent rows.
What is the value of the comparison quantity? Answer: 5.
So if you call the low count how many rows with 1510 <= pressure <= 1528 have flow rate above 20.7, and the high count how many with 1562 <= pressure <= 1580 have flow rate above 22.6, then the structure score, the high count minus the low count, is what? 4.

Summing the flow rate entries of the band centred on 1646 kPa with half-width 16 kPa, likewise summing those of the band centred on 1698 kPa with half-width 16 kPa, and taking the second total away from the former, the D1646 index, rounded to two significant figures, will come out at 83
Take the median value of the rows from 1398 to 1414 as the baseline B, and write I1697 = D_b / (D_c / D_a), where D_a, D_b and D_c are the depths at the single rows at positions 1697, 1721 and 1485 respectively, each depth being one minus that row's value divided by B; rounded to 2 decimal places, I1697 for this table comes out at 0.17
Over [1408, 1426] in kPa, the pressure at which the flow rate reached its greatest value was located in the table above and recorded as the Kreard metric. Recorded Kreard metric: 1411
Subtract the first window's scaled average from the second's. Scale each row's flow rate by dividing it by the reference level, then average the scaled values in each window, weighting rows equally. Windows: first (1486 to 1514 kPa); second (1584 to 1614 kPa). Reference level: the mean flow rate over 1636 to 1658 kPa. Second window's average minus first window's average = 0.1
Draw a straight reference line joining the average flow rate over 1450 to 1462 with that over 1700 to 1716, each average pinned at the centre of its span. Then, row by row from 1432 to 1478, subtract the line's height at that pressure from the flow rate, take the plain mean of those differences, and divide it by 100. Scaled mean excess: -0.017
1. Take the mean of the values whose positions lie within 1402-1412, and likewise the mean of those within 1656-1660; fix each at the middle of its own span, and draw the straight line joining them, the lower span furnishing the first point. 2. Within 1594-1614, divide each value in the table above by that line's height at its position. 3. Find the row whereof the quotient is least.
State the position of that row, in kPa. 1595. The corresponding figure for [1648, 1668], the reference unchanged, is 1651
